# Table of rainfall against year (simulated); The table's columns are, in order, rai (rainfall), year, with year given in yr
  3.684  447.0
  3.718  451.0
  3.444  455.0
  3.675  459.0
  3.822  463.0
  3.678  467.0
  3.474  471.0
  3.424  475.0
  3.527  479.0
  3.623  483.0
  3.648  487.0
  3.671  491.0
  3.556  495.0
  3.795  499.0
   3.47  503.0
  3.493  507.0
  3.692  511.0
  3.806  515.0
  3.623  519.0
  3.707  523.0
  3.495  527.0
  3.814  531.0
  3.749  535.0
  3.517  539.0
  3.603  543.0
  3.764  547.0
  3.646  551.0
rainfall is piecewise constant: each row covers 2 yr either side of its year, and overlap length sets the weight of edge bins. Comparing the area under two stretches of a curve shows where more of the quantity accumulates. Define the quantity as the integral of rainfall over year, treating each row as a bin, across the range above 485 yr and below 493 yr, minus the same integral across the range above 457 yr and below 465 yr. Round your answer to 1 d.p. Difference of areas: -0.7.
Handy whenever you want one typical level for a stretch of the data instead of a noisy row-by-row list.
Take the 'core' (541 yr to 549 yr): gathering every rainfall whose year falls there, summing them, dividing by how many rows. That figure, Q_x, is 3.68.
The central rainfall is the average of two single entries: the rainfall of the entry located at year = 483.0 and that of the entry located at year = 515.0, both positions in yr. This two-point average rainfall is 3.71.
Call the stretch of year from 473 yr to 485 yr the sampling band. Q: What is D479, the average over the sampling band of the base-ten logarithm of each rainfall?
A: 0.547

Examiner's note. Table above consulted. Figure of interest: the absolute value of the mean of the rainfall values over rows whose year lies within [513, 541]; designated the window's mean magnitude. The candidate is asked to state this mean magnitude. 3.67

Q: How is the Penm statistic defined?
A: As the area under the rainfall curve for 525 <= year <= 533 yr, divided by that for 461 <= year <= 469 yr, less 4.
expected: -3.03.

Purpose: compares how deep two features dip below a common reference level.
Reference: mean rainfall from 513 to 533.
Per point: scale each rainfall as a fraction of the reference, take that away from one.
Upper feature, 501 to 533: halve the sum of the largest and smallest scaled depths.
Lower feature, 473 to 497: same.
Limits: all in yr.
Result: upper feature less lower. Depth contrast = -0.026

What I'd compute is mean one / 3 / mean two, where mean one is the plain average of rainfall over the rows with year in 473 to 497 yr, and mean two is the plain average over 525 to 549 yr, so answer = 0.3258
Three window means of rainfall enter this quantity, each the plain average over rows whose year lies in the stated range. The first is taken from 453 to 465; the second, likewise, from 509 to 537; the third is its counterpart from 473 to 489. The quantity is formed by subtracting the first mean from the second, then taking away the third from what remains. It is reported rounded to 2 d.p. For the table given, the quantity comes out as -3.50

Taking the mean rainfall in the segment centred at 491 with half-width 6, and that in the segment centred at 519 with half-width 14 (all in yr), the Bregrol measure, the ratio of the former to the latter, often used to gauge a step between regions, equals 0.99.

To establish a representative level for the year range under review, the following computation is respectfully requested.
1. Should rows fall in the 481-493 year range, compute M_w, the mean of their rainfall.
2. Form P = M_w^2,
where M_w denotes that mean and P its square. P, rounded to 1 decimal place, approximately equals 13.3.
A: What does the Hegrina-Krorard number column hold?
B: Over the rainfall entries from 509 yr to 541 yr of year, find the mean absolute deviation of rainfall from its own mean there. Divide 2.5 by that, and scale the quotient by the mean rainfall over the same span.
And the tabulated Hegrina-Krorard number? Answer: 94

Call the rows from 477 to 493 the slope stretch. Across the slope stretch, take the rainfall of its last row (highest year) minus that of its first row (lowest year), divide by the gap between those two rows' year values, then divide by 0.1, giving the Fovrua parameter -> 0.12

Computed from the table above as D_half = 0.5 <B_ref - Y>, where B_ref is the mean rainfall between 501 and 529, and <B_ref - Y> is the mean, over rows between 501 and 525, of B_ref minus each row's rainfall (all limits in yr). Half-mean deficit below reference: -0.010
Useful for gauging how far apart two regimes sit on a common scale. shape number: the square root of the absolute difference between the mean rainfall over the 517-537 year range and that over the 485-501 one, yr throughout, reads 0.10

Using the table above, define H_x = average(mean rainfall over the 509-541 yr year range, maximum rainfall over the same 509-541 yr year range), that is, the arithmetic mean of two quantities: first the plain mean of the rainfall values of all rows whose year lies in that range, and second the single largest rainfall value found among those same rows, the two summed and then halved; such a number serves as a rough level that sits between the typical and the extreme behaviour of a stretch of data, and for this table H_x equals 3.74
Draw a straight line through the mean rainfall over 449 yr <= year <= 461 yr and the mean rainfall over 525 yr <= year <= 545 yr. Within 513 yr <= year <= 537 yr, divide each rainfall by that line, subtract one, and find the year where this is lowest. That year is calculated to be 527.0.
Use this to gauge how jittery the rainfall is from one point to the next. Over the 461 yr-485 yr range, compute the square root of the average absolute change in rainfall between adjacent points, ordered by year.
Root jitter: 0.346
